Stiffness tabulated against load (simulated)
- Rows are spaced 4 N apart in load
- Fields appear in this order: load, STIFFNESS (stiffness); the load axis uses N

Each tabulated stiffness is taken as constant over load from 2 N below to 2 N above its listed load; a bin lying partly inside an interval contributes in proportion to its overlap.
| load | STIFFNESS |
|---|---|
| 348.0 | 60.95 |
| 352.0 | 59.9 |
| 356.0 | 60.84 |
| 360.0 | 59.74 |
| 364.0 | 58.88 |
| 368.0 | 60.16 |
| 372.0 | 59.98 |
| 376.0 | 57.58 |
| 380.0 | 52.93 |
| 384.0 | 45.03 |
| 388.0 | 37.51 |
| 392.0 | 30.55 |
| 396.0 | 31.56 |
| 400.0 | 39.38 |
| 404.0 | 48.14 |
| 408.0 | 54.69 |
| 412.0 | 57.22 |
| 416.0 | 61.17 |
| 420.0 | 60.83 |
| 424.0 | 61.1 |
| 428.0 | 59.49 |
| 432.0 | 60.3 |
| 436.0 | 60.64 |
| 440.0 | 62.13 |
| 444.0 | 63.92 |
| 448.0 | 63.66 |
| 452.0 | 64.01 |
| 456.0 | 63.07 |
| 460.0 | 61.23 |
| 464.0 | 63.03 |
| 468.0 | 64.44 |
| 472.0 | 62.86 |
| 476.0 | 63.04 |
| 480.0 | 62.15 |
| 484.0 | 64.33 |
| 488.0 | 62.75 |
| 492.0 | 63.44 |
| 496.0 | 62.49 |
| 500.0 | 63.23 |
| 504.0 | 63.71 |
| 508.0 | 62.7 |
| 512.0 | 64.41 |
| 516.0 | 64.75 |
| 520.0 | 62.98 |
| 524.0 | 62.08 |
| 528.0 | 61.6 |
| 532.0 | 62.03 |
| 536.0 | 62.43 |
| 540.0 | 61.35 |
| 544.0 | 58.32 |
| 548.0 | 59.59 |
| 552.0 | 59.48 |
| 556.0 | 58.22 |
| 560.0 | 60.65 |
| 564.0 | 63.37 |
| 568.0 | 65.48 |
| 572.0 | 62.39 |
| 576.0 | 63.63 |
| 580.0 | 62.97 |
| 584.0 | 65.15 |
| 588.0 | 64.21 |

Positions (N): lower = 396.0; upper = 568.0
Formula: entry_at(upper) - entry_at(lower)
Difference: 34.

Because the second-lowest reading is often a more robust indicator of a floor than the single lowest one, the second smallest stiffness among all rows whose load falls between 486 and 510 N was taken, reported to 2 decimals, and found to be 62.70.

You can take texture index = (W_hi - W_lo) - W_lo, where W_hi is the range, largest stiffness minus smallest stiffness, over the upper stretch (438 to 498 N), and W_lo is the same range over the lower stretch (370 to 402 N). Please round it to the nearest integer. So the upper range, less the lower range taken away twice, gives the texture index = -56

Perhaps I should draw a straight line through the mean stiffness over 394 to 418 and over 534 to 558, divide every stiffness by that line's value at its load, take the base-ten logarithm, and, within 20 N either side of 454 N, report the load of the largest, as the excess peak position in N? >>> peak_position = 444.0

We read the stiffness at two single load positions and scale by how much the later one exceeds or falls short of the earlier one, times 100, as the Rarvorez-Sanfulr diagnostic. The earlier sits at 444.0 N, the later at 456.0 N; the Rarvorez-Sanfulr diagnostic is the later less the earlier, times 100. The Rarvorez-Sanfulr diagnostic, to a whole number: -85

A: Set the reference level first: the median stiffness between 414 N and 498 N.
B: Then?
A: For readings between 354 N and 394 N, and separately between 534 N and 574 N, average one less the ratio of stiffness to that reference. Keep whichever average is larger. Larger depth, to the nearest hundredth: 0.17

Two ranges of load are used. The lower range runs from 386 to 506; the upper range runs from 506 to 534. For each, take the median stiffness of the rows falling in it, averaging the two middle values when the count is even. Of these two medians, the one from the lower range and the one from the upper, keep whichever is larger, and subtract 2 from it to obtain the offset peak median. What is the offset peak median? 60.7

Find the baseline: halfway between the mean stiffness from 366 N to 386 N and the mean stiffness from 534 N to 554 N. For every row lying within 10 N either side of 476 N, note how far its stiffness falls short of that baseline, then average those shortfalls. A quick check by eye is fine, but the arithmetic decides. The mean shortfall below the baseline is -5.7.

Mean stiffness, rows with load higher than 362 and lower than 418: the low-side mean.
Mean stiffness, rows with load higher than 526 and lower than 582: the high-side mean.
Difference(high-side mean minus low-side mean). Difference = 12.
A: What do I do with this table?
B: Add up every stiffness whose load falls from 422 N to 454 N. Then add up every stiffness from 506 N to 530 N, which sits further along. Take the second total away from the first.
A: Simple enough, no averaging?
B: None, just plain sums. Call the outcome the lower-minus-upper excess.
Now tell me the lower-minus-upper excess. 117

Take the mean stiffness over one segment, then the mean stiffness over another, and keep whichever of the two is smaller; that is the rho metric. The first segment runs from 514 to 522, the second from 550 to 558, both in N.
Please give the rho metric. 59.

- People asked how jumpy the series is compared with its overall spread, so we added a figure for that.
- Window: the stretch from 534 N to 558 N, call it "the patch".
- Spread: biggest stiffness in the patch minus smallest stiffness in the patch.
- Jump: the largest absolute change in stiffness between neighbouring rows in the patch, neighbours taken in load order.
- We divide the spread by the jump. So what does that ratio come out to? 1.39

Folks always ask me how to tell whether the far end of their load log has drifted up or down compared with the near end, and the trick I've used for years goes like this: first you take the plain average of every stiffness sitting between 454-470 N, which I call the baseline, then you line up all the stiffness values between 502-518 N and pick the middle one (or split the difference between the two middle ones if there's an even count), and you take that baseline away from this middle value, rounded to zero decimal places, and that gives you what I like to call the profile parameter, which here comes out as 1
